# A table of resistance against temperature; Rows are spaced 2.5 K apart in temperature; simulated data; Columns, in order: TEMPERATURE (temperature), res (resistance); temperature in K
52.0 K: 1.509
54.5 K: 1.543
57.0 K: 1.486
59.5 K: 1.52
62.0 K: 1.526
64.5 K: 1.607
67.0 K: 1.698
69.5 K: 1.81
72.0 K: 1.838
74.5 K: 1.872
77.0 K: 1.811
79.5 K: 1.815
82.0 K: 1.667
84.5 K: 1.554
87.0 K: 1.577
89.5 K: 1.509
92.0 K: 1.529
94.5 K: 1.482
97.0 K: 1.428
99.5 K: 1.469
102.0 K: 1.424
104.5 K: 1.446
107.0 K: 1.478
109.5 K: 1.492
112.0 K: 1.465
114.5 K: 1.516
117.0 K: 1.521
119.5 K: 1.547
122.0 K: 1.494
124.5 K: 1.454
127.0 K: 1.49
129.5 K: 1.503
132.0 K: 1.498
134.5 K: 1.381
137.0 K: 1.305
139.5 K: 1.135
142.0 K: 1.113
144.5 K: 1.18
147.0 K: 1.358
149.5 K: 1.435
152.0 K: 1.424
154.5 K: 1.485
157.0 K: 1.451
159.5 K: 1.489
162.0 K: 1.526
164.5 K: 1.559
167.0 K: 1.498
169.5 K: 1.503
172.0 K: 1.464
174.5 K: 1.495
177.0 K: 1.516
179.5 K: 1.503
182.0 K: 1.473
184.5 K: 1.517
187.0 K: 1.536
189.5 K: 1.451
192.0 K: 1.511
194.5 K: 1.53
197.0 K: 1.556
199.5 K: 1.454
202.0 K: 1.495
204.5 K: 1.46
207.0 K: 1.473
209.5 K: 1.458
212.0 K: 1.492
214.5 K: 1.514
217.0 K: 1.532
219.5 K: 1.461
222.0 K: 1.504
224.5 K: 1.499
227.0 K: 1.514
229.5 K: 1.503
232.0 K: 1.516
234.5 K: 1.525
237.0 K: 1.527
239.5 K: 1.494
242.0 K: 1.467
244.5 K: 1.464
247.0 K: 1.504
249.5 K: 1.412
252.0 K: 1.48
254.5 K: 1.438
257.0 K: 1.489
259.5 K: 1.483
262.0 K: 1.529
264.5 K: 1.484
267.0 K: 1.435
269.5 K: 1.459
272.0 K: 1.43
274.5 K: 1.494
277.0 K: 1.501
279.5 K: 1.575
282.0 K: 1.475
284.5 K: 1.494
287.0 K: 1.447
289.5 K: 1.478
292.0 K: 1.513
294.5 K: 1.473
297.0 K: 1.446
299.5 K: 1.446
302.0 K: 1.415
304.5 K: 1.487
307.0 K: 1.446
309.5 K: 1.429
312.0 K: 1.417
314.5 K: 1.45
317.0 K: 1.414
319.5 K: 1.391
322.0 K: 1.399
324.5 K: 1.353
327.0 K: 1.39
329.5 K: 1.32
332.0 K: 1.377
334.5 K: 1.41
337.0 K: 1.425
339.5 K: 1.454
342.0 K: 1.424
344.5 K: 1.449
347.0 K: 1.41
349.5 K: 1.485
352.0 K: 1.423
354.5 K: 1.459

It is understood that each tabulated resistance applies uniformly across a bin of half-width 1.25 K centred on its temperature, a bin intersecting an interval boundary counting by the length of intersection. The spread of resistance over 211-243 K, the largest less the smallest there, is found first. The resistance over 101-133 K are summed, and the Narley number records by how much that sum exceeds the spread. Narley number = 19.3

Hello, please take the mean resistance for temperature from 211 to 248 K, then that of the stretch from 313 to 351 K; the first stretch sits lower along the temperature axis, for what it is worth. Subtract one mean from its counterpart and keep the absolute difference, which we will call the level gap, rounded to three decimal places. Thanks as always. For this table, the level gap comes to 0.091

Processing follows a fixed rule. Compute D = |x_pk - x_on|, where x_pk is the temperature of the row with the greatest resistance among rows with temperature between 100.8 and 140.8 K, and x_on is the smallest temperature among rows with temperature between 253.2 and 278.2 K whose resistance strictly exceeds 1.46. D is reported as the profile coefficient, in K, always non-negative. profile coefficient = 137.5 K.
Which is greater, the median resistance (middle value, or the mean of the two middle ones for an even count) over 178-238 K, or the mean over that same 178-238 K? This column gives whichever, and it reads 1.50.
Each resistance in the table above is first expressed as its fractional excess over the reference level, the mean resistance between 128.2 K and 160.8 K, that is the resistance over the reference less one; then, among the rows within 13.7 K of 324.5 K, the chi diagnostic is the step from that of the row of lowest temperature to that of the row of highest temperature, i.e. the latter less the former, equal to 0.01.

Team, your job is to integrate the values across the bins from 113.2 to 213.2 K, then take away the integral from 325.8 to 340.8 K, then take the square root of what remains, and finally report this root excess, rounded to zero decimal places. 11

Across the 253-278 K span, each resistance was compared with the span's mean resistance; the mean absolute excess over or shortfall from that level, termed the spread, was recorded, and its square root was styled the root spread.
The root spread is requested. 0.164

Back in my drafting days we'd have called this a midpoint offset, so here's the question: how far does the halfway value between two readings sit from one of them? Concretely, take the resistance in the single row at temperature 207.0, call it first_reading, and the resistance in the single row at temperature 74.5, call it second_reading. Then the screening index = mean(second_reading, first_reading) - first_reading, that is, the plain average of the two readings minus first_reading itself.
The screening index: 0.20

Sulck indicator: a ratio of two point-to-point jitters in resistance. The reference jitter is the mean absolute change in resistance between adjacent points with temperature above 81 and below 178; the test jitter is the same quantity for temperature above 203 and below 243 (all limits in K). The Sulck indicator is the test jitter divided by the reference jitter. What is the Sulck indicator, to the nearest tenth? 0.5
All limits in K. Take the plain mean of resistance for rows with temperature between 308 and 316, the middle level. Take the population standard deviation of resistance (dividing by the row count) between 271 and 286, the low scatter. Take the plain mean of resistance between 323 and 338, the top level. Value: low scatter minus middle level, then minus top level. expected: -2.77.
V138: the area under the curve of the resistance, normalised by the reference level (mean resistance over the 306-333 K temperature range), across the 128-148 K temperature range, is 19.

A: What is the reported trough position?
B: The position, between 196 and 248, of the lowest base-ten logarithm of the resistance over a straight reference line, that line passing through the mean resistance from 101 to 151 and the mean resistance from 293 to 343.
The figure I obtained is 199.5 K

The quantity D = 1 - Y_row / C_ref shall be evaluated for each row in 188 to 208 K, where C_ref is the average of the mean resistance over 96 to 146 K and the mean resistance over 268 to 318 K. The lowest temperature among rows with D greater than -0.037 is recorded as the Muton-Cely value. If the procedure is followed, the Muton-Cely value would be 189.5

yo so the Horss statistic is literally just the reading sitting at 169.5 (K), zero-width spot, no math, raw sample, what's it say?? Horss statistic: 1.503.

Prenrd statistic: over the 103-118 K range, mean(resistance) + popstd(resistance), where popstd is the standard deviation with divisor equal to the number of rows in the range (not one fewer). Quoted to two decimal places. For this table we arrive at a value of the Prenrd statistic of 1.51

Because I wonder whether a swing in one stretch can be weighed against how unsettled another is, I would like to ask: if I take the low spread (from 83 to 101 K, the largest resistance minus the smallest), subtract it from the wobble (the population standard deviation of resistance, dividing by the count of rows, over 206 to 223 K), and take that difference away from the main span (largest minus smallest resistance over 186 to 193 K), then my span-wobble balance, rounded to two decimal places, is 0.21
